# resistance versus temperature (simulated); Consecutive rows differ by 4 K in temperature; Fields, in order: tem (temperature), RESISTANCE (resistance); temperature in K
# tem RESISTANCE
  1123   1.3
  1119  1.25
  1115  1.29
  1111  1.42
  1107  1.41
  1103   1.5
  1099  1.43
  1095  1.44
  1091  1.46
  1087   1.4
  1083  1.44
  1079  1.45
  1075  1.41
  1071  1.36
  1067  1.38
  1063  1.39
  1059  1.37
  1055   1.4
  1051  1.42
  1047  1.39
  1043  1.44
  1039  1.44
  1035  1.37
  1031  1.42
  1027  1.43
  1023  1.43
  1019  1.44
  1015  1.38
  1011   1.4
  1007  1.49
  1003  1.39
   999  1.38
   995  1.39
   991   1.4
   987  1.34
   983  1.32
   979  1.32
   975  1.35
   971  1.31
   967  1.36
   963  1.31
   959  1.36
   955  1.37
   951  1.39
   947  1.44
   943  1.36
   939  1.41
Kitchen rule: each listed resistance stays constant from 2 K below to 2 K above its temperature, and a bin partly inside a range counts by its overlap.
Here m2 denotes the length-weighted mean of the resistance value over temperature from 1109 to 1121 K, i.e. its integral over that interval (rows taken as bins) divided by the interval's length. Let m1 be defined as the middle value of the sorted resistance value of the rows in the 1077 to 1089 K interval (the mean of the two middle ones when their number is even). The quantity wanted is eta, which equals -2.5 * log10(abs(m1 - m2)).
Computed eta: 2.3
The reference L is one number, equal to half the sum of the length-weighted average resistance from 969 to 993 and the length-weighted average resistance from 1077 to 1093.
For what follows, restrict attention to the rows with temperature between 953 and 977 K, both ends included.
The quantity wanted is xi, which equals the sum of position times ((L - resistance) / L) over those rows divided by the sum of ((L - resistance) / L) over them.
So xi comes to 966.5 K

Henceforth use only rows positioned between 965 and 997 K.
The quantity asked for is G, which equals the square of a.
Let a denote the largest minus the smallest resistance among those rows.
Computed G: 0.0081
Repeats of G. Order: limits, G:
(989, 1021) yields 0.0121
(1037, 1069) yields 0.0049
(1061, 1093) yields 0.0100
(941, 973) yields 0.0169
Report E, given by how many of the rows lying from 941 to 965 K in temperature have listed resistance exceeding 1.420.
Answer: 1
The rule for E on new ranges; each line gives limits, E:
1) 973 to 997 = 0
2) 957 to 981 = 0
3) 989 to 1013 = 1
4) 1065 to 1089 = 2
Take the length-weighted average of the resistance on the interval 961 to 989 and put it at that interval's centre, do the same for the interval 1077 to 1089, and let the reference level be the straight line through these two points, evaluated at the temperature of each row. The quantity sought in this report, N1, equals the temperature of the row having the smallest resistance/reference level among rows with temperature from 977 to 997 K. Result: 983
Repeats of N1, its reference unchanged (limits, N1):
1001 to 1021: 1015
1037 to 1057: 1047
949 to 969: 963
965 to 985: 983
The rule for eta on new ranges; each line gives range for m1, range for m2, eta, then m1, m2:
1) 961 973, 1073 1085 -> 2.3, 1.31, 1.43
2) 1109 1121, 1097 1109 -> 2.0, 1.29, 1.45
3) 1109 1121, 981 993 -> 3.0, 1.29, 1.35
